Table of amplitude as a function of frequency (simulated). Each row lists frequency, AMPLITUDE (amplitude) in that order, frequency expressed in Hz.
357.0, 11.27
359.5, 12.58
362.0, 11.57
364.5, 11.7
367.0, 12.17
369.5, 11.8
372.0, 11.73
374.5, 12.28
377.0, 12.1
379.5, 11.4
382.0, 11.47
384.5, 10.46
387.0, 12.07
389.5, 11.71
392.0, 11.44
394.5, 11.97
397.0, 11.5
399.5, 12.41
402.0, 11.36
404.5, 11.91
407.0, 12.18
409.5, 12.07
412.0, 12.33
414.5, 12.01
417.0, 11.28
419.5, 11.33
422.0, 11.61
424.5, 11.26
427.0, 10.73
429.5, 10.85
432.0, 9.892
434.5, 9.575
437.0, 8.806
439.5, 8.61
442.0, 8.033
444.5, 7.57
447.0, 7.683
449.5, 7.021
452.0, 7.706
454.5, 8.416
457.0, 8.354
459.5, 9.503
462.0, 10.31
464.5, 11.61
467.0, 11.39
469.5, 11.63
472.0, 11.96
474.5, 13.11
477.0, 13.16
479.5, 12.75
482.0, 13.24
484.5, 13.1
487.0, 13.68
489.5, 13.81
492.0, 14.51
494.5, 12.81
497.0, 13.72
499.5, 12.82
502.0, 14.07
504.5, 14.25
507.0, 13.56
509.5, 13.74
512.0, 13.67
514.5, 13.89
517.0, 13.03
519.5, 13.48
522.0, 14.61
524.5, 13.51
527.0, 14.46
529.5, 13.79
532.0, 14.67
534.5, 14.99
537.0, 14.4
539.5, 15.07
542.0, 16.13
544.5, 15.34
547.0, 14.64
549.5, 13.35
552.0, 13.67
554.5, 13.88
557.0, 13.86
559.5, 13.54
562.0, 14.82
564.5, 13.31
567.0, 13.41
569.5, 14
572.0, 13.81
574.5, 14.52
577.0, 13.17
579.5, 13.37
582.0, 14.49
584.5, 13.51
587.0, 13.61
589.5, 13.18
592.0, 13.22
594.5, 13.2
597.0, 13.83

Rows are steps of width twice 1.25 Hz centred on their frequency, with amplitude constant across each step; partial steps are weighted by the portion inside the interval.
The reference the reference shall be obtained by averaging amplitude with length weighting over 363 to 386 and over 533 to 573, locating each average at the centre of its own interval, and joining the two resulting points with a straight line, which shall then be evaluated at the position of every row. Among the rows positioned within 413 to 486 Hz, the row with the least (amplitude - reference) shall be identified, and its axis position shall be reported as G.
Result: 449.5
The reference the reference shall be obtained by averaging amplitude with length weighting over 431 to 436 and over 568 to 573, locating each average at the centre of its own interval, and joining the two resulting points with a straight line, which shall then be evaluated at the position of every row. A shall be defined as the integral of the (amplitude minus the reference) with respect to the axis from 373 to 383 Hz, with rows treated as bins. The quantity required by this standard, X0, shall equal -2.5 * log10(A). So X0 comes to -3.96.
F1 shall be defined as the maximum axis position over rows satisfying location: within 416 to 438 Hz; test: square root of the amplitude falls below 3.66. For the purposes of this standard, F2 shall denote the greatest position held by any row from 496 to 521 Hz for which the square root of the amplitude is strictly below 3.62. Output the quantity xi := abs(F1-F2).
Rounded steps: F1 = 437.0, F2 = 517.0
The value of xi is 80.0 Hz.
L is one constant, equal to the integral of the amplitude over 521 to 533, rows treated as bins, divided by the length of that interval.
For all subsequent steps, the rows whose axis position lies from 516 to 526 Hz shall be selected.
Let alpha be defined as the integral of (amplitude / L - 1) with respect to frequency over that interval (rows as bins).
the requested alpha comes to -0.4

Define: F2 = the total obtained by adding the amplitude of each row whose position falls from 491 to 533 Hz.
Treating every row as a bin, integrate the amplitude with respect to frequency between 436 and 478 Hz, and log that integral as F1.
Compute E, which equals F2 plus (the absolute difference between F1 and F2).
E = 407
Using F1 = 407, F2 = 235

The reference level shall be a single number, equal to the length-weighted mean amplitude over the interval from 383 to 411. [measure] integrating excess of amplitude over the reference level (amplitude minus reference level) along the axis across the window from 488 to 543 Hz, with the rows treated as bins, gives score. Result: 126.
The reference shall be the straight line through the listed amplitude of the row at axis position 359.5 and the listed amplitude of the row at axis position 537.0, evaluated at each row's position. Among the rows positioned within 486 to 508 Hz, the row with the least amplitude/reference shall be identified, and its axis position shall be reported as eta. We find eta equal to 499.5 Hz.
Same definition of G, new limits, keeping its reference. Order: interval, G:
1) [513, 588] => 577.0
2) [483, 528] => 517.0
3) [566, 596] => 594.5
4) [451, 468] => 452.0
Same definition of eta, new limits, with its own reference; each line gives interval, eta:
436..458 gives 449.5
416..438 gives 437.0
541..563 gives 549.5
